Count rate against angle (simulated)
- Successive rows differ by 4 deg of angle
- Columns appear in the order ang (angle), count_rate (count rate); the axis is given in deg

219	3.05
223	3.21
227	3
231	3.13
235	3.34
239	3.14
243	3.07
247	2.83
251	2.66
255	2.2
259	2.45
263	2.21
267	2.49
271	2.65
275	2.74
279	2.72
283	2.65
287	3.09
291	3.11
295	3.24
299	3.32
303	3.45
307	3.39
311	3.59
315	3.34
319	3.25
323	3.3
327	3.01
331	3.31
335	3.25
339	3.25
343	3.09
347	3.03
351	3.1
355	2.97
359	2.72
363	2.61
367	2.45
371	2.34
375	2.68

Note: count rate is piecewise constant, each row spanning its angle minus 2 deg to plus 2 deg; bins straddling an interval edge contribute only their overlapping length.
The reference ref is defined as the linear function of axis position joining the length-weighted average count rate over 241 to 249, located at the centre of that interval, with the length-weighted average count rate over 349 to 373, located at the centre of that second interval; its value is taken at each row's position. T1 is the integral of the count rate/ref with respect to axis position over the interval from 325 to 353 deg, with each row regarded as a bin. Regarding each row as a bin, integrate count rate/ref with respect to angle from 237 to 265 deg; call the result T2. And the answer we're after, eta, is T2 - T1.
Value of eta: -7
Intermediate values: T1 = 32.1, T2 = 25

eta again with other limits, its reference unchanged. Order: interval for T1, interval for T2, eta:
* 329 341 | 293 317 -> 15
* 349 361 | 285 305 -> 10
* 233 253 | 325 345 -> 3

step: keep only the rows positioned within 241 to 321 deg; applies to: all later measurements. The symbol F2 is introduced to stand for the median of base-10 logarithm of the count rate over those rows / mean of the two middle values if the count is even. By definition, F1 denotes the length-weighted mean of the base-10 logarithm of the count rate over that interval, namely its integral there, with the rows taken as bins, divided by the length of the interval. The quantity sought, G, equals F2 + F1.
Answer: 0.93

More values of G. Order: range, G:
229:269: 0.87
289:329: 1.04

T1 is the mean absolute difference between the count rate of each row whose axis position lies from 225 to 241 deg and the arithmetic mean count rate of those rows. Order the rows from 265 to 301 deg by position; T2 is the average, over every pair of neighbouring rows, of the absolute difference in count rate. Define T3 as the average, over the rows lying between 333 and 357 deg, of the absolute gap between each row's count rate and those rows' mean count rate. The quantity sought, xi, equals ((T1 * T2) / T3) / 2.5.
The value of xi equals 0.053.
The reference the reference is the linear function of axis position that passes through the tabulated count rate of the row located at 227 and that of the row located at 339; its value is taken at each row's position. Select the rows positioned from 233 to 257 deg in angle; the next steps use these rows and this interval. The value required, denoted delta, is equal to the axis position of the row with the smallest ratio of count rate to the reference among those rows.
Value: 255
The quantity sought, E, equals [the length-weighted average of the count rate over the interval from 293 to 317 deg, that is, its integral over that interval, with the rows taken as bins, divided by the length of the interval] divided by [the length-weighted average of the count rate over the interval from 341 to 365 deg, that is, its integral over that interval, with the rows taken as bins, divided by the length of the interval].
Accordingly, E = 1.16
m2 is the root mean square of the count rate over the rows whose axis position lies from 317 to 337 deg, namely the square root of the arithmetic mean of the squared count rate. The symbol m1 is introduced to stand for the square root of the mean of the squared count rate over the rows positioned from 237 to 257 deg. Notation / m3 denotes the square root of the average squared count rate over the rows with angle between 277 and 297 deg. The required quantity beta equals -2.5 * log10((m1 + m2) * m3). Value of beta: -3.13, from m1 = 2.8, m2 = 3.23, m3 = 2.971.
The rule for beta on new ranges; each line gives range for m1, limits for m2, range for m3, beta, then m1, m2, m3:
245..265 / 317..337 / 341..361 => -3.08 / 2.5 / 3.23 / 2.985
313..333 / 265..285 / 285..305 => -3.20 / 3.2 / 2.65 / 3.245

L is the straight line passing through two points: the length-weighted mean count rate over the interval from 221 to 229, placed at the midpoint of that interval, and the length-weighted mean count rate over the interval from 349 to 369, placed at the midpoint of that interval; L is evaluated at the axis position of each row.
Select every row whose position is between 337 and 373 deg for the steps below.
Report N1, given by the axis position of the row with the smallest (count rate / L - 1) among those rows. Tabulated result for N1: 371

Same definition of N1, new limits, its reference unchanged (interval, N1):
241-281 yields 255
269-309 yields 271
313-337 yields 327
